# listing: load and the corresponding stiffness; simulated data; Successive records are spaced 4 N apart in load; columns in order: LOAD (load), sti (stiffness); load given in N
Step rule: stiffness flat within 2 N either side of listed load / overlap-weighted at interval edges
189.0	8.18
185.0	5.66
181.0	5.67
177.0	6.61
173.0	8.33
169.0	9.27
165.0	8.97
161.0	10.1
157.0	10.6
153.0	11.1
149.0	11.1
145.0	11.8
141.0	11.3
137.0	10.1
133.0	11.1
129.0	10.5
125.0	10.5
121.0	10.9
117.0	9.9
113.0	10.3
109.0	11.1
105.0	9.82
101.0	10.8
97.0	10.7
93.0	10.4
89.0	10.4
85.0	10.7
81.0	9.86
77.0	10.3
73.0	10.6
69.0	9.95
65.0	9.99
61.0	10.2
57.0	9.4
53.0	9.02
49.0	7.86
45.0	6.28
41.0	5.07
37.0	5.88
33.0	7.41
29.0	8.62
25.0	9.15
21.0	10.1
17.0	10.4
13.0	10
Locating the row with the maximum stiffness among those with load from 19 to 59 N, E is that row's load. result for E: 21.0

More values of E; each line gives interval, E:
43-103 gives 101.0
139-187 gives 145.0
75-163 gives 145.0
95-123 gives 109.0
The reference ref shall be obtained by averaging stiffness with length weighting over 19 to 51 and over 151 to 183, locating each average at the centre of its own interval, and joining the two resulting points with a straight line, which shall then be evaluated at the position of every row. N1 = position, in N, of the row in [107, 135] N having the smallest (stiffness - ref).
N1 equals 117.0 N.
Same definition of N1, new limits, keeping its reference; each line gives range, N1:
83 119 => 117.0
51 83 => 53.0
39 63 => 41.0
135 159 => 137.0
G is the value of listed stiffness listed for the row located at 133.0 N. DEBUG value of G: 11.1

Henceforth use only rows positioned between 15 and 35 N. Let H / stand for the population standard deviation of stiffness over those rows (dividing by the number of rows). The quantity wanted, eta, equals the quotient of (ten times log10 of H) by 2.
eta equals 0.2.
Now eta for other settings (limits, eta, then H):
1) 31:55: 0.6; 1.3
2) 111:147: -1.2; 0.6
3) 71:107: -2.4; 0.3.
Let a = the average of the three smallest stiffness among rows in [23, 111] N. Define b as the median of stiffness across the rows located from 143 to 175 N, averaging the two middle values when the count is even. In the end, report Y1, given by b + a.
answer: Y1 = 16.1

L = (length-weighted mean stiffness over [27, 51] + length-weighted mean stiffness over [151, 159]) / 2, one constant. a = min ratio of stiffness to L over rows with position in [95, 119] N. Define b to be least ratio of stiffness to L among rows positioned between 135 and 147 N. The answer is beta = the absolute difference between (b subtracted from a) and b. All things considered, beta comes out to 1.17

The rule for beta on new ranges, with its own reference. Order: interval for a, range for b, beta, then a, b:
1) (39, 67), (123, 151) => 1.71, 0.57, 1.14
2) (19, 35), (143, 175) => 1.05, 0.84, 0.94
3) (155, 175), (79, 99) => 1.29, 0.94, 1.11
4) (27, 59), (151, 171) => 1.45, 0.57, 1.01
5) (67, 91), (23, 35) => 0.56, 1.11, 0.84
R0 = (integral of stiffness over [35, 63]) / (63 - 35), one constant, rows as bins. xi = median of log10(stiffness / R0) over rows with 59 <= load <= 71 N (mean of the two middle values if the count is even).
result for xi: 0.11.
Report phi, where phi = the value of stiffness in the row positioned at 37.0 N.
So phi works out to 5.88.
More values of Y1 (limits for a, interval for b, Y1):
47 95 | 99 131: 19.3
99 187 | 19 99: 15.9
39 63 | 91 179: 16.9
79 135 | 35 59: 16.9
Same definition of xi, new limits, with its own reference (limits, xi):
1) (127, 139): 0.14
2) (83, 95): 0.13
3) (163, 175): 0.07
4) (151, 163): 0.14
